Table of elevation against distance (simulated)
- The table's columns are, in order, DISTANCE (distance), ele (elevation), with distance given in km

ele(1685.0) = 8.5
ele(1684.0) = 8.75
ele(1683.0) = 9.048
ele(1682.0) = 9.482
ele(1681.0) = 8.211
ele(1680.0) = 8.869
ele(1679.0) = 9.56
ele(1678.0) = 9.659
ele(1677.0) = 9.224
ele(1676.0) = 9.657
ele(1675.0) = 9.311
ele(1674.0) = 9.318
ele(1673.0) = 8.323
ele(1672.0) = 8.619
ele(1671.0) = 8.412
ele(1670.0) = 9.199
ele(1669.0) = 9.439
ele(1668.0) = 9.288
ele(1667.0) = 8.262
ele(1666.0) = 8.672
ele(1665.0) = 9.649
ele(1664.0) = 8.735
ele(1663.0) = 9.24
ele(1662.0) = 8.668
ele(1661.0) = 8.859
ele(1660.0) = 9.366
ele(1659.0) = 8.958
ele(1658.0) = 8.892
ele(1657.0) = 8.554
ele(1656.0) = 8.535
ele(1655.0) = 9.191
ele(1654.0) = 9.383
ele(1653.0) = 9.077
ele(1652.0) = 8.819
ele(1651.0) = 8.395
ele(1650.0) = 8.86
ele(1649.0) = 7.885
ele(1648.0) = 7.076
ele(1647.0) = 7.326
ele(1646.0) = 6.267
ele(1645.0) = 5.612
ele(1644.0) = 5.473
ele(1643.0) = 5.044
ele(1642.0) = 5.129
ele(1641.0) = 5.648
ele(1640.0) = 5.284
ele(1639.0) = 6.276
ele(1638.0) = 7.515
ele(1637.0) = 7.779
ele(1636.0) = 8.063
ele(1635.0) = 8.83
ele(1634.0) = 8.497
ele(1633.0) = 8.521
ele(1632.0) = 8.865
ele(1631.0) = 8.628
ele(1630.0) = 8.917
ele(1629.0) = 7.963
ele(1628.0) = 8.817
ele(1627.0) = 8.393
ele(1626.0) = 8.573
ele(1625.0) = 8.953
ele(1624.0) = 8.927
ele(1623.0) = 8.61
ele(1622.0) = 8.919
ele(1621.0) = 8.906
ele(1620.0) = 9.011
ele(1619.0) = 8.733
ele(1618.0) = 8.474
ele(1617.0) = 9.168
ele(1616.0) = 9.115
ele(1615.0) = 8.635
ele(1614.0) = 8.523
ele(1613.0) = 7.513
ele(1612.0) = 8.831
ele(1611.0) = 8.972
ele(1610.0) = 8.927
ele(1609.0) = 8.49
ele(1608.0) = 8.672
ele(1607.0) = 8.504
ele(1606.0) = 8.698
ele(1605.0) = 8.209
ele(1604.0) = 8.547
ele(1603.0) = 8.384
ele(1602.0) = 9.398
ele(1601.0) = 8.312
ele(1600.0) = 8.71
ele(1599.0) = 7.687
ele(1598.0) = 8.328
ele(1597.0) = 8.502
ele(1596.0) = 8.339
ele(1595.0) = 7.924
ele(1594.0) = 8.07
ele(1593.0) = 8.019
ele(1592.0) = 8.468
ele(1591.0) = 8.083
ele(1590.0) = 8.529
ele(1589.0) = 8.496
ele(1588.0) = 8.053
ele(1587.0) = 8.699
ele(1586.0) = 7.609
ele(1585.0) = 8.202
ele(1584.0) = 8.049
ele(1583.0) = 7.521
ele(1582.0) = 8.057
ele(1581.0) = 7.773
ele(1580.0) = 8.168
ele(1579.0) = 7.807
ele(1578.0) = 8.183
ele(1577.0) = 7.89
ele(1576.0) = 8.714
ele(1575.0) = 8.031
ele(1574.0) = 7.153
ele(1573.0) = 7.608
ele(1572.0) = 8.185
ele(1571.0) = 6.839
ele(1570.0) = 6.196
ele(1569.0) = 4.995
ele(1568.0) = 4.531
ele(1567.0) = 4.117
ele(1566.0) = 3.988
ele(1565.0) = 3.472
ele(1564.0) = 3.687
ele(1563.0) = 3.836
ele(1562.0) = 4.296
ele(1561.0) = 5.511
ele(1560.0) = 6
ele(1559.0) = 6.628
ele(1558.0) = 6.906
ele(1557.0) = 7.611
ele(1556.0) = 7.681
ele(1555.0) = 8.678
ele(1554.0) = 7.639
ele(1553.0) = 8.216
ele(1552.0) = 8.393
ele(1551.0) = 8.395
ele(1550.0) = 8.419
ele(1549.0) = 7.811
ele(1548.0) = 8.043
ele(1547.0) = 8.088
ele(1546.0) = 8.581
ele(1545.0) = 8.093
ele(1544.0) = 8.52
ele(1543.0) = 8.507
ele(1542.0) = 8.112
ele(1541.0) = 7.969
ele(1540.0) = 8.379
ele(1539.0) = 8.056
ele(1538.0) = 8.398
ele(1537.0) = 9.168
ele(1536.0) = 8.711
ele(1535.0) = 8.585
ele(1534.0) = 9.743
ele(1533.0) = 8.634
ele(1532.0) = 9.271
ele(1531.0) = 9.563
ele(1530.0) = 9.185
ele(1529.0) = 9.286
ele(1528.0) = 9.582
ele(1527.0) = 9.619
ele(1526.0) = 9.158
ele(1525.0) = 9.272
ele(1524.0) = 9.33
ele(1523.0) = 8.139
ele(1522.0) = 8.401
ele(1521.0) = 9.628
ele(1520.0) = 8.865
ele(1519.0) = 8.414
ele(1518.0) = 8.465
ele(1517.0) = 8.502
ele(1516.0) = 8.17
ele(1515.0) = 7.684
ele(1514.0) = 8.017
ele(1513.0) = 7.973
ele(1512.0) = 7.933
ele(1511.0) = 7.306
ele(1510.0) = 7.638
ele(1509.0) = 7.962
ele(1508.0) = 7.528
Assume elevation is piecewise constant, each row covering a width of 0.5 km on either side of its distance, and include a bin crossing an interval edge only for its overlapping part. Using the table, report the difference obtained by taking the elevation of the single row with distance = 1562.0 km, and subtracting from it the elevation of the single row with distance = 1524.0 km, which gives -5.0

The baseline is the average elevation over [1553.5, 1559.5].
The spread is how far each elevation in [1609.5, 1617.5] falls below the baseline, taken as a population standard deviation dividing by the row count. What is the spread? 0.50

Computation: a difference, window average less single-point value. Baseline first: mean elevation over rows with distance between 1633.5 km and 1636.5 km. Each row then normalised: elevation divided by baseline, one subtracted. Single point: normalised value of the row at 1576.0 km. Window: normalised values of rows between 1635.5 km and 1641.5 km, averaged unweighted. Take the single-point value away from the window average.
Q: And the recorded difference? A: -0.23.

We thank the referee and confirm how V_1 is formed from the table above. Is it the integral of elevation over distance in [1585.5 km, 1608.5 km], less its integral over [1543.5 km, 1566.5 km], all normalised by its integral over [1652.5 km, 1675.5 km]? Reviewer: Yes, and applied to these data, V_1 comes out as 0.16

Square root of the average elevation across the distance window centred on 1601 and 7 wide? 2.91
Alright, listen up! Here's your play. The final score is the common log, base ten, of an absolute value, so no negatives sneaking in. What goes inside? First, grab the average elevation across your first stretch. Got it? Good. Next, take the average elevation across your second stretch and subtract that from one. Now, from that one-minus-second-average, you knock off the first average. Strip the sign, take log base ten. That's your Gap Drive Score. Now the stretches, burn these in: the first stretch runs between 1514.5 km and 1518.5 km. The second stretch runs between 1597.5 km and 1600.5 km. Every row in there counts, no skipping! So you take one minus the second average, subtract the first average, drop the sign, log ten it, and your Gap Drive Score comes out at 1.19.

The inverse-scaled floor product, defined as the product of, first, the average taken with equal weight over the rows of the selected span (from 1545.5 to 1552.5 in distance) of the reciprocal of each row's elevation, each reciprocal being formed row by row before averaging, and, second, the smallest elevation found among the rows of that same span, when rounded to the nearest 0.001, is 0.948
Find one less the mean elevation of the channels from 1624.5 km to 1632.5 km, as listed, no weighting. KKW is -7.6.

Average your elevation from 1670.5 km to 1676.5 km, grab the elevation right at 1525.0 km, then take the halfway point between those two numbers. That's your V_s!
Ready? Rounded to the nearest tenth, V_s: 9.1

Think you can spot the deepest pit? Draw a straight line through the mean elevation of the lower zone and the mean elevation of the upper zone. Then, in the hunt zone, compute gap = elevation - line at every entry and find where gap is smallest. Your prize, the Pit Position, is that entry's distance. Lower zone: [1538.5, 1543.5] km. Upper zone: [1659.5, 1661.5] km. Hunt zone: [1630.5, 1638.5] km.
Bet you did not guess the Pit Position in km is 1638.0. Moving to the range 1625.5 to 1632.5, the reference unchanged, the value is 1629.0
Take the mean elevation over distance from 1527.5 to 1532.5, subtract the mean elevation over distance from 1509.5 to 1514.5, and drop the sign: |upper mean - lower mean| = 1.6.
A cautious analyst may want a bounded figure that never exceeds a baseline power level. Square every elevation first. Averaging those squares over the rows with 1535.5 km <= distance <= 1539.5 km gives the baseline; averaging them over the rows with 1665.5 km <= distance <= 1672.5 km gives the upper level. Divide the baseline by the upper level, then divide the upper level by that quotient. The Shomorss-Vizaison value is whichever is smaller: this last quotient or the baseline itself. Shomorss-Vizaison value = 74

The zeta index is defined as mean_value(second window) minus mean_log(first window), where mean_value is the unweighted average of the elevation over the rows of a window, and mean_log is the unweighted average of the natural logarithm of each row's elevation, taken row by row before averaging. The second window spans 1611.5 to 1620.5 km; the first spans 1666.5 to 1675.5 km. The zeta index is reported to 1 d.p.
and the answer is 6.5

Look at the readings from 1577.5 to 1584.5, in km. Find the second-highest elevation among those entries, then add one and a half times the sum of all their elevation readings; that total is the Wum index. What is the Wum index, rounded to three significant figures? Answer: 91.5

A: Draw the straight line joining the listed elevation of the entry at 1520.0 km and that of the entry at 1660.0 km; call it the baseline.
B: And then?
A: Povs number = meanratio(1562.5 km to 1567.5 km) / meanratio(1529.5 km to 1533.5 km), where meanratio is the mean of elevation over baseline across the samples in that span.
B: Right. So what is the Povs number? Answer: 0.41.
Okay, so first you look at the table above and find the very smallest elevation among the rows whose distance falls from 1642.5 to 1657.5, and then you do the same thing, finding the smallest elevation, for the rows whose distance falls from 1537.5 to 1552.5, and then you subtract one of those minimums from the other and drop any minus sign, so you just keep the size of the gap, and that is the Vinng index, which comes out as 2.8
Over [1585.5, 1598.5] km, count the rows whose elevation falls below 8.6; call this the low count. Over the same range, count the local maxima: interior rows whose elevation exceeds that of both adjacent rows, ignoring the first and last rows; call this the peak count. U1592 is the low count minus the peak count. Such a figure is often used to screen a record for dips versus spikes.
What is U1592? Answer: 7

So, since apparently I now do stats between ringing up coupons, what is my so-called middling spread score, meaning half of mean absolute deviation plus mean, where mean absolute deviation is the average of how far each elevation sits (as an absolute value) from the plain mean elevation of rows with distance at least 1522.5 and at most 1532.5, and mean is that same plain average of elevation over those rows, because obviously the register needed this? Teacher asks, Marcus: 4.74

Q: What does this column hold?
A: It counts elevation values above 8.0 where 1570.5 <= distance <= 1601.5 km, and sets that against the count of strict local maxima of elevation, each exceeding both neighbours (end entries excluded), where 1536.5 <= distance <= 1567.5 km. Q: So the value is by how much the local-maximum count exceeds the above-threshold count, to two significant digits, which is -16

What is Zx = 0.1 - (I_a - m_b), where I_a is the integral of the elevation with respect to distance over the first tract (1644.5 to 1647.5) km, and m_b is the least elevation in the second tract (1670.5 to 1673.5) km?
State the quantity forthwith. -10.8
